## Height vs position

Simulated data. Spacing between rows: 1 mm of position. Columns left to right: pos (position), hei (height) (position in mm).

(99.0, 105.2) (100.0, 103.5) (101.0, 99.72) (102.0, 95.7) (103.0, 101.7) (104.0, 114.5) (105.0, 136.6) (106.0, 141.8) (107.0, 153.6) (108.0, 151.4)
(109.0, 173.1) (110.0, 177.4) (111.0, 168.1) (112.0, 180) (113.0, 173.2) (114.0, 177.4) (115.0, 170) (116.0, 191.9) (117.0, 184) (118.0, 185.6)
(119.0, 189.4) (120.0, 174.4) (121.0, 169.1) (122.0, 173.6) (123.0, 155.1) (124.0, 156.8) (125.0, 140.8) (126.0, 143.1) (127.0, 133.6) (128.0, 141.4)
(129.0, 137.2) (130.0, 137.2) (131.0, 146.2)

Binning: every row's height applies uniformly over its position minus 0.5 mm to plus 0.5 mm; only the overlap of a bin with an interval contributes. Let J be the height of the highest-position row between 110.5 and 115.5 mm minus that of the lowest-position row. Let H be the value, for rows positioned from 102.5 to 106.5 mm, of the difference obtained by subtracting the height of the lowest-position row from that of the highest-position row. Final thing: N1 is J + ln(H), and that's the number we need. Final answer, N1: 6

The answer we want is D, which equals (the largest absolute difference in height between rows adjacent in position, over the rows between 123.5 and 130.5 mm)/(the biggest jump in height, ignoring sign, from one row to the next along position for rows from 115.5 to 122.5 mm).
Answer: 1.07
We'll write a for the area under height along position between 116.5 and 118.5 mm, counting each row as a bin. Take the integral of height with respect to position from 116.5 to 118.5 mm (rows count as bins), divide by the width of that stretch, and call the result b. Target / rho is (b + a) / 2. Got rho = 277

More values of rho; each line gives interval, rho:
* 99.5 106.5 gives 453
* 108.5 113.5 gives 523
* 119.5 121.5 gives 258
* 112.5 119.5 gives 727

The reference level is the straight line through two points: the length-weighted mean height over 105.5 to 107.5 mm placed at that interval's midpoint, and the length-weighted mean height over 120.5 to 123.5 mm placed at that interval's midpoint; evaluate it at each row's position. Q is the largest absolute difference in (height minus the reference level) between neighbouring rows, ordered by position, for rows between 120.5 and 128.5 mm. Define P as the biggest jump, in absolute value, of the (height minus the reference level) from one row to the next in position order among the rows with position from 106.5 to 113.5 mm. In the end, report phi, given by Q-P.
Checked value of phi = -0.8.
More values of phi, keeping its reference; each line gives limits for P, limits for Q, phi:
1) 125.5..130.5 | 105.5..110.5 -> 9.8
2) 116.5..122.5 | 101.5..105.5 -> 4.7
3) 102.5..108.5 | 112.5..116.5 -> -0.2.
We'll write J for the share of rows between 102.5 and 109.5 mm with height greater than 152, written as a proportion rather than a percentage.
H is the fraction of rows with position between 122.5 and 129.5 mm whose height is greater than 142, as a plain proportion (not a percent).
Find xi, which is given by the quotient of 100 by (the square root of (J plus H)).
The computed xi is 118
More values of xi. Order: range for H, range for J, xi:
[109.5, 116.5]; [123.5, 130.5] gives 94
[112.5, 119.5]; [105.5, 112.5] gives 76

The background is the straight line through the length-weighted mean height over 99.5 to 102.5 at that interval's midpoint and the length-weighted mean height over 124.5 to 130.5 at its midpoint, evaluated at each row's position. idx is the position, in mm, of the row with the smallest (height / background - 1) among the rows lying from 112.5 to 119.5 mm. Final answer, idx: 115.0 mm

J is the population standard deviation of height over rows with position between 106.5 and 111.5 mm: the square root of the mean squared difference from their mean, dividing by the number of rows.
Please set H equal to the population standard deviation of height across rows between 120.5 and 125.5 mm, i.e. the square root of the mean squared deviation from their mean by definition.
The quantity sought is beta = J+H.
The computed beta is 22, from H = 12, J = 10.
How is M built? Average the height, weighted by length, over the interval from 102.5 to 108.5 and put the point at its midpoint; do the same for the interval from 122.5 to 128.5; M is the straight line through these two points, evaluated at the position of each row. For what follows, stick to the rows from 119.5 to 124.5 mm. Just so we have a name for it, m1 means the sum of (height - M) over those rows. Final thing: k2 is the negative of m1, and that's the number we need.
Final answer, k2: -114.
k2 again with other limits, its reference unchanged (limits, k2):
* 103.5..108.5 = -30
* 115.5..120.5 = -222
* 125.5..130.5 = 41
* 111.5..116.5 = -201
